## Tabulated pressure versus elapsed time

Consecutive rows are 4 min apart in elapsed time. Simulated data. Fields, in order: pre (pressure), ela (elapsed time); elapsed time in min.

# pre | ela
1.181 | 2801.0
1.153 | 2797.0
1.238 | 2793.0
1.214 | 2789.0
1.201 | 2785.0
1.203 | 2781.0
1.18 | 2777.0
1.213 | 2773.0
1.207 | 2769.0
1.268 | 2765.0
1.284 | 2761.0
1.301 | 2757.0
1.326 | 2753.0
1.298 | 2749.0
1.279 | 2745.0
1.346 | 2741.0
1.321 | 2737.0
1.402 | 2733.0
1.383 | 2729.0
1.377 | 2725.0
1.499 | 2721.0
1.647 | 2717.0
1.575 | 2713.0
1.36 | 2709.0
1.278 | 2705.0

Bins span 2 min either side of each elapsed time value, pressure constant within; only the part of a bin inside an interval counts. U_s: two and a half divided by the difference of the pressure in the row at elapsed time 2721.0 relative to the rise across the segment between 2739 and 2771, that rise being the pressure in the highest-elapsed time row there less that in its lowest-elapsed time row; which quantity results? 1.53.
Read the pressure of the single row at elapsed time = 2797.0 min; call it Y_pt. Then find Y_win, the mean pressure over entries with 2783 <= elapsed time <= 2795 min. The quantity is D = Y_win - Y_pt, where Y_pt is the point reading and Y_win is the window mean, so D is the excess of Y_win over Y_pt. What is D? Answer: 0.06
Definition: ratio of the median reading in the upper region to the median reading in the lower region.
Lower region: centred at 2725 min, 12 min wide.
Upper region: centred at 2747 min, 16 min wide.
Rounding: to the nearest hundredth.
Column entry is 0.95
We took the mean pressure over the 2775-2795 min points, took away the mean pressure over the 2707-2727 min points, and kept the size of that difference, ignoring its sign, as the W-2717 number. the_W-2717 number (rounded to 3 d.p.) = 0.284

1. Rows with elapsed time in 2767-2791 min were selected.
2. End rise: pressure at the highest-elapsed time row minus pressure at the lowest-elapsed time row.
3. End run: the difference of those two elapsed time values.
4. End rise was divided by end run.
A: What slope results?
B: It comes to 0.000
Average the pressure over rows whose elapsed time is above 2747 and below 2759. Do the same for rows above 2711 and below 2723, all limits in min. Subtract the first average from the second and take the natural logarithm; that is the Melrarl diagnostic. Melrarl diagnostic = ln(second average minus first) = -1.33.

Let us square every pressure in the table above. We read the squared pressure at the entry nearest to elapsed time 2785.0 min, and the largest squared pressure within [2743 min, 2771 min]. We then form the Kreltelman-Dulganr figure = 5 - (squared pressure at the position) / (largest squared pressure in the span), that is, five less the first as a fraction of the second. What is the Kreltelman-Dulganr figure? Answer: 4.18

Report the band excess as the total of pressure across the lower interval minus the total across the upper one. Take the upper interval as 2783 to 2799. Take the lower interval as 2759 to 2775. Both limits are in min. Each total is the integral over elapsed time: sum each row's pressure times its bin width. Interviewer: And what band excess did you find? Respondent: 0.7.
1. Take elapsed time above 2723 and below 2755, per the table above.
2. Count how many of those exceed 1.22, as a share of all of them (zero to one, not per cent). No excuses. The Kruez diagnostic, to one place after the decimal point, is 1.0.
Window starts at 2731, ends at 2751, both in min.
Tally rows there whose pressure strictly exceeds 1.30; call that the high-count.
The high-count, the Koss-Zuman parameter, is 3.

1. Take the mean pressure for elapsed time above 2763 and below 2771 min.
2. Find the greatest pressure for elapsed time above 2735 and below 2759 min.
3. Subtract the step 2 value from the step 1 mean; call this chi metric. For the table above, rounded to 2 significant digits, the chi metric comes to -0.11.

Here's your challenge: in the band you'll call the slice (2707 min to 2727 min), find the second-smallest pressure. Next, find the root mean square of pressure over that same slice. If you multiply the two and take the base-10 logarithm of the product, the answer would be 0.31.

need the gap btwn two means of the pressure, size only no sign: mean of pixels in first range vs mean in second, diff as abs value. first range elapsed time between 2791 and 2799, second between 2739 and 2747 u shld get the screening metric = 0.12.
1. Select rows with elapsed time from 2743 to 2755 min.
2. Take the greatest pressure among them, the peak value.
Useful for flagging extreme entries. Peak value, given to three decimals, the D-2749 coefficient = 1.326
